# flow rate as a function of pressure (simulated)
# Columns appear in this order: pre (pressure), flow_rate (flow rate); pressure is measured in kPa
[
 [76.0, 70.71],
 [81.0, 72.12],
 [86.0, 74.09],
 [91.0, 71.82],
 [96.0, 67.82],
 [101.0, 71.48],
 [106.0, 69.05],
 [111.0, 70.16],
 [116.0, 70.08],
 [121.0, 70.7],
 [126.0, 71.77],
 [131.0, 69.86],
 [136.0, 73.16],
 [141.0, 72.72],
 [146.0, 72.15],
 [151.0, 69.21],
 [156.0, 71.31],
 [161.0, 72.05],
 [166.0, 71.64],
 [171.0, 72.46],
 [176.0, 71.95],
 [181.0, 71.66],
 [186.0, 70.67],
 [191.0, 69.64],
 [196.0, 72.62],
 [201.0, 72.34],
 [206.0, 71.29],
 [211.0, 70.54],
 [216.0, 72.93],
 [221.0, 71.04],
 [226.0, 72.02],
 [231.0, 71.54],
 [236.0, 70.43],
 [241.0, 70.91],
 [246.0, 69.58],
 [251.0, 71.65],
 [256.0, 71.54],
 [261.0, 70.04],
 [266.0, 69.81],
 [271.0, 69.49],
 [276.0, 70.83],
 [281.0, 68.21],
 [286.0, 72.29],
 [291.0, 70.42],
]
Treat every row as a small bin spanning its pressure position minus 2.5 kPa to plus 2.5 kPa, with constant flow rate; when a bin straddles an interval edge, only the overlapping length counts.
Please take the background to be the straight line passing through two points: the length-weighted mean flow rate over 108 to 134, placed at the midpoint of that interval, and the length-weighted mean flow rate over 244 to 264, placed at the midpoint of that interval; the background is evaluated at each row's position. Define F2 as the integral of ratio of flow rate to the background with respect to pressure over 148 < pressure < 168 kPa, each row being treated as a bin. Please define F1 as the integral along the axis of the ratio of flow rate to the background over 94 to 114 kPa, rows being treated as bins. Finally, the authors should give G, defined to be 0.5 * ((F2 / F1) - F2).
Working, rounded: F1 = 19.8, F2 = 20.14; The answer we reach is -9.56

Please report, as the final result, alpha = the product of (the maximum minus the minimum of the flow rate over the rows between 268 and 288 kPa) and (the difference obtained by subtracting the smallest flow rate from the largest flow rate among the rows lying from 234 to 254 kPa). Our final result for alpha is 8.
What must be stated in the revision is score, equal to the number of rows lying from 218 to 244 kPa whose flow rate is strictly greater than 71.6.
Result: 1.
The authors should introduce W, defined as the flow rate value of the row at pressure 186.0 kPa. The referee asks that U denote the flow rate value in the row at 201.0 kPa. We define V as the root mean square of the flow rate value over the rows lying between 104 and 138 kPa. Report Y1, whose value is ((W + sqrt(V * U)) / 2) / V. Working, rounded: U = 72.34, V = 70.7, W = 70.67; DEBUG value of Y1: 1.01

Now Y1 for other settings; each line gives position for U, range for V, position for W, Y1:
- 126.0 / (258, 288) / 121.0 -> 1.01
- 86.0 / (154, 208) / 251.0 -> 1.01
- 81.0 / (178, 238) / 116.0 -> 0.99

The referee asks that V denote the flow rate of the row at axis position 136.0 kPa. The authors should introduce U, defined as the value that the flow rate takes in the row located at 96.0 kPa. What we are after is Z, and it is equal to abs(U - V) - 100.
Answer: -94.7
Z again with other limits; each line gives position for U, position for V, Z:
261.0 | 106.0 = -99.0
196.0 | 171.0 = -99.8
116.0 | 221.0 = -99.0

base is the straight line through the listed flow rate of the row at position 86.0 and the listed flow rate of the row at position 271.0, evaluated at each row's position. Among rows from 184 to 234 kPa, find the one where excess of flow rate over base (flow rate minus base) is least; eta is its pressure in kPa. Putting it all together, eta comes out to 191.0 kPa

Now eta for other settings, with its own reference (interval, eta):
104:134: 106.0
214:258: 246.0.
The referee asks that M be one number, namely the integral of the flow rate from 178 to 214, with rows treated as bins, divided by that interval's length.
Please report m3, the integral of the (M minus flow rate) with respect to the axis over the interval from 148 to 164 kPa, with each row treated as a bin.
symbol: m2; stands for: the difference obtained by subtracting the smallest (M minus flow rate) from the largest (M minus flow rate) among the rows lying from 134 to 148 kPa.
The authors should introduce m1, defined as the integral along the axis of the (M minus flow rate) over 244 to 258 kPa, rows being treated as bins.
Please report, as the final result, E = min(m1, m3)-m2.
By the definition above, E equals 4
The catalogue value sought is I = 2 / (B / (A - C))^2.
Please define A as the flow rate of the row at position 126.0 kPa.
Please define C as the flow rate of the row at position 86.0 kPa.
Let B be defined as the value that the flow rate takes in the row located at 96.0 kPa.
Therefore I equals 0.0023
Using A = 71.77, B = 67.82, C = 74.09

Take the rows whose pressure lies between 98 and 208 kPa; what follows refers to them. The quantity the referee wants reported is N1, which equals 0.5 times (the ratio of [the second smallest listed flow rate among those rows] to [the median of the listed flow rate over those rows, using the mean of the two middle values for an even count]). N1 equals 0.484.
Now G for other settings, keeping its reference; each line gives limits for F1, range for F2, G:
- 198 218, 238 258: -9.53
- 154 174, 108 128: -9.52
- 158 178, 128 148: -9.70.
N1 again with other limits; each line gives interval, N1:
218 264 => 0.493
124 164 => 0.486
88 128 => 0.490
